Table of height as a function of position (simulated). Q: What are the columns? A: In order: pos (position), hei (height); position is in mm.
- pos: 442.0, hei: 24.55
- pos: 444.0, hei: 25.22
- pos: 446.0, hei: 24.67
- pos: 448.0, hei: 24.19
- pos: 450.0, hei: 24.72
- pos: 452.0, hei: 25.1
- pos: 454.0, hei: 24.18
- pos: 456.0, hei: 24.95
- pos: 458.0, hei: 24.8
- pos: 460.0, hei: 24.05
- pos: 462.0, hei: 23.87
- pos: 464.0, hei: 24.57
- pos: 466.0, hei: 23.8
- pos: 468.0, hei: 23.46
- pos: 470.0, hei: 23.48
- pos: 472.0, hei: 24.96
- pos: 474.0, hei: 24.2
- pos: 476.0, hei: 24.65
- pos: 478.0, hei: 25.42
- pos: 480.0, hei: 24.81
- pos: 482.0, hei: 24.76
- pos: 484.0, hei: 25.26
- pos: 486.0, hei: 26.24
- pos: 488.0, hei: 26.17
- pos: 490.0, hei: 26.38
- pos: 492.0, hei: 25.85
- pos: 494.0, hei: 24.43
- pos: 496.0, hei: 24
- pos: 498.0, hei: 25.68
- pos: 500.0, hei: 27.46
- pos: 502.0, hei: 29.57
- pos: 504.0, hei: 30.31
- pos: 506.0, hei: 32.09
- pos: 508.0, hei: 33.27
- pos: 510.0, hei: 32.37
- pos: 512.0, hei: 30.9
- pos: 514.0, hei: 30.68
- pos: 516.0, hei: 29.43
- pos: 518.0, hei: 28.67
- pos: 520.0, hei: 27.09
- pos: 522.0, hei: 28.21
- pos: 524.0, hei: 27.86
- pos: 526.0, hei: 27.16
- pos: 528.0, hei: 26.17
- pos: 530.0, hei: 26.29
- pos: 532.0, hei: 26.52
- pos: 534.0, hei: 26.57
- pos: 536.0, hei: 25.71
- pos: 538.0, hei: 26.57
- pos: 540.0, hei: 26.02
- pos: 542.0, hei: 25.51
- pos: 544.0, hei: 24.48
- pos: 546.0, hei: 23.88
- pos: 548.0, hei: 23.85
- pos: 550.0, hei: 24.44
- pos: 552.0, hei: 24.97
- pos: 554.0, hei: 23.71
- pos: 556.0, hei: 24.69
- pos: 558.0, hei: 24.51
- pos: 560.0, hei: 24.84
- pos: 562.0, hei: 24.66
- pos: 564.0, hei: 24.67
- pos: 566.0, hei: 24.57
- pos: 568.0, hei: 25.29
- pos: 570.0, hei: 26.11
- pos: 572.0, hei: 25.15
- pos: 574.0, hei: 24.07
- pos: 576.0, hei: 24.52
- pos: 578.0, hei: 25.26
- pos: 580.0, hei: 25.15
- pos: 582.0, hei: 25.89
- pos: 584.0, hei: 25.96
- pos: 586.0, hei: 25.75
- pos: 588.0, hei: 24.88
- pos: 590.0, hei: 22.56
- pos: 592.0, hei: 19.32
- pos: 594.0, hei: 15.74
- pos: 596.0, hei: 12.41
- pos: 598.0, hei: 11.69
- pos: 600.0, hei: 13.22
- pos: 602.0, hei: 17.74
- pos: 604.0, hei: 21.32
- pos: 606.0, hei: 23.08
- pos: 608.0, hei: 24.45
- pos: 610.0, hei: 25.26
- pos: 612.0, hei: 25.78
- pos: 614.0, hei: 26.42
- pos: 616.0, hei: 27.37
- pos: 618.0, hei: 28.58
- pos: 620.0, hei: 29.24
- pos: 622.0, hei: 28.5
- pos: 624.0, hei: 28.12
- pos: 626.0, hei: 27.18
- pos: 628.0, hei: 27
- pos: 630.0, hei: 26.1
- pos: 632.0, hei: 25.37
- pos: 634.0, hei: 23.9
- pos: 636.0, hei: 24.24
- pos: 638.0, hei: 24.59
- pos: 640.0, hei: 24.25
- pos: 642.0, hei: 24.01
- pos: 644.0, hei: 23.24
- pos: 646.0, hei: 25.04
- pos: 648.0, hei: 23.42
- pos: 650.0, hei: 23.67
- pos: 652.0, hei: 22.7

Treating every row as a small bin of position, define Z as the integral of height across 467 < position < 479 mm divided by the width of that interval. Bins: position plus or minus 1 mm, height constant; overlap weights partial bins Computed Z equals 24.4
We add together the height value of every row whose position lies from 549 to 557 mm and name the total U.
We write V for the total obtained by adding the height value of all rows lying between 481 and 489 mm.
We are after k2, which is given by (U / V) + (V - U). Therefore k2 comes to 6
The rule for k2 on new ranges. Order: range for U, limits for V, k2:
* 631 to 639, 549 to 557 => 1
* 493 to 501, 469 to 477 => -3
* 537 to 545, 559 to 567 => -3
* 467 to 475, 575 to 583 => 6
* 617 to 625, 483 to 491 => -9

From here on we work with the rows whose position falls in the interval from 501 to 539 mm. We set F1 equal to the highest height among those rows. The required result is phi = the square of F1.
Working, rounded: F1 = 33.27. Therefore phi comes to 1107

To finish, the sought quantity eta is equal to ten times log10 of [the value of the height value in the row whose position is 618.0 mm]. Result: 14.56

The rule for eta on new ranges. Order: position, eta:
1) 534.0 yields 14.24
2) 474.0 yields 13.84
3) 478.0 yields 14.05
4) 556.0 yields 13.93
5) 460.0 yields 13.81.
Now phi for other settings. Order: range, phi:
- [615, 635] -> 855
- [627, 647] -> 729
